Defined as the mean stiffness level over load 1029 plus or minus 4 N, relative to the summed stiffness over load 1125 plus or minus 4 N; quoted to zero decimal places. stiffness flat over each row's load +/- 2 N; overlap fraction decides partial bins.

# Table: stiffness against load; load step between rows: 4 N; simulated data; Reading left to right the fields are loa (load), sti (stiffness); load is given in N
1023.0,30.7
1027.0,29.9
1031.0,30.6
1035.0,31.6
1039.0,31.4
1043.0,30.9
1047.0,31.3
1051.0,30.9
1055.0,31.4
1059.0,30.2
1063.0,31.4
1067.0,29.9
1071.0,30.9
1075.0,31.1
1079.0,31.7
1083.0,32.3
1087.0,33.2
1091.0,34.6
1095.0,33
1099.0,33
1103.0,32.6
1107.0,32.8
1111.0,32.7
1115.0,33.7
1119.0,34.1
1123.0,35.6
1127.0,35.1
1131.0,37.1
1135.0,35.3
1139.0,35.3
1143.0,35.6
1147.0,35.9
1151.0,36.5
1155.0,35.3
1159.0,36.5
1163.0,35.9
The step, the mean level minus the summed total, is -40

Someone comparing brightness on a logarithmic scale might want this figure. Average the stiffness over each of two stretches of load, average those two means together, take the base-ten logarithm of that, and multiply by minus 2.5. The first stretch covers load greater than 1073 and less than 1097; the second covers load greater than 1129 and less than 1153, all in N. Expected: -3.838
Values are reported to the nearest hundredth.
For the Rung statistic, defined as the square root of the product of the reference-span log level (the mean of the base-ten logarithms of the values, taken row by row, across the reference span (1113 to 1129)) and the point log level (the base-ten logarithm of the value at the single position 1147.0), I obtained 1.55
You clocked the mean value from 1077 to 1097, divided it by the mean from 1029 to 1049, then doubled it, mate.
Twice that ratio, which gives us 2.12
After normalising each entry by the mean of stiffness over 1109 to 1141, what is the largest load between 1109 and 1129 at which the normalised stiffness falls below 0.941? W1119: 1111.0 N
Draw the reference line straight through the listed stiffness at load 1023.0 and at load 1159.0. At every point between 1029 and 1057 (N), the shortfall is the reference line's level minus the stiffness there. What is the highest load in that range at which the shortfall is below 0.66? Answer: 1047.0 N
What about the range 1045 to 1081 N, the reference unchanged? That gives 1047.0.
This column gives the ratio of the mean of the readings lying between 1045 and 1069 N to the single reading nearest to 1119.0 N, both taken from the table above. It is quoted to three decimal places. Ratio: 0.905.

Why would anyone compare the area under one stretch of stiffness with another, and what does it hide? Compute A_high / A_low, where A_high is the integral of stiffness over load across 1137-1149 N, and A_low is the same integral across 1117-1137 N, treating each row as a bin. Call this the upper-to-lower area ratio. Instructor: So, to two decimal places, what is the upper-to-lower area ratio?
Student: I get 0.60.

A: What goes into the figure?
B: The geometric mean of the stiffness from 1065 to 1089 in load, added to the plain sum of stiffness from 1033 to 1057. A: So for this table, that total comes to 219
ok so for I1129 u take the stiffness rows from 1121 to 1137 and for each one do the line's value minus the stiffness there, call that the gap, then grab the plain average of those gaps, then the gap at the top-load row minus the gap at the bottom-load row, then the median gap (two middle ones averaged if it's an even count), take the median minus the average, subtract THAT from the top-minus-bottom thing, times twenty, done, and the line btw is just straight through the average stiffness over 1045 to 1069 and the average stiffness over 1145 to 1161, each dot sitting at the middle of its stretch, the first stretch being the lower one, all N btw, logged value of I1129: 15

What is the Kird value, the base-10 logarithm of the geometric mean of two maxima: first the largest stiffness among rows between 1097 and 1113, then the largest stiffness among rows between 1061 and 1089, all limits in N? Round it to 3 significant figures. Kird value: 1.52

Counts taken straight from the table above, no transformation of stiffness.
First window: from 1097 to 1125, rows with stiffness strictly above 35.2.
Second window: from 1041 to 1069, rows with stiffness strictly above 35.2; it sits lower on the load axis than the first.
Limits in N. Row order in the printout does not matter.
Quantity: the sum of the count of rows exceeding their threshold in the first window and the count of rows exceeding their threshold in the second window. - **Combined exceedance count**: 1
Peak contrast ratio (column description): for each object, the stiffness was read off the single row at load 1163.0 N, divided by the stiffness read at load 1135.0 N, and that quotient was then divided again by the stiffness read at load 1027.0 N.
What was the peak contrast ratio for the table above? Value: 0.0340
